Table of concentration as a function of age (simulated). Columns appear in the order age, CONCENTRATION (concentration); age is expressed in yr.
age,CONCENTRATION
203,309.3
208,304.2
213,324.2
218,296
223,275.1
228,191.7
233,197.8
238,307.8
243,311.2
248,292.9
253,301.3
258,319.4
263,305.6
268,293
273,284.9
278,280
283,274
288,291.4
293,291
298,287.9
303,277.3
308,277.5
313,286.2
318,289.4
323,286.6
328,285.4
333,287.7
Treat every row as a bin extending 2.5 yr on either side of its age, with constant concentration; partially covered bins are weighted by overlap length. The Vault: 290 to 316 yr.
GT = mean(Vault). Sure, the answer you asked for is 284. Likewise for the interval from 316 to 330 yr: 287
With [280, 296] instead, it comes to 285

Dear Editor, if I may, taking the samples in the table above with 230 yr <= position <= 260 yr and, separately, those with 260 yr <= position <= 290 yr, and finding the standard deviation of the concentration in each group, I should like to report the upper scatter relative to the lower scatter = 0.25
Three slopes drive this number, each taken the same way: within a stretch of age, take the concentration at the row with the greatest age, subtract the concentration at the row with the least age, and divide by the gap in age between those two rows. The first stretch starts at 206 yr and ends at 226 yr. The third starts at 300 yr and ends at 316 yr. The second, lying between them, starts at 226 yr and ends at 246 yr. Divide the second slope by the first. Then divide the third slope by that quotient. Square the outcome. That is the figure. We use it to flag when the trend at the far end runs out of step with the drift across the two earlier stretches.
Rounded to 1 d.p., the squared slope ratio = 0.0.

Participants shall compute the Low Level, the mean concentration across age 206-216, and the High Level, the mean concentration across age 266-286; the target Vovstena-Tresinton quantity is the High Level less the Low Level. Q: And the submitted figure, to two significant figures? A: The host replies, -31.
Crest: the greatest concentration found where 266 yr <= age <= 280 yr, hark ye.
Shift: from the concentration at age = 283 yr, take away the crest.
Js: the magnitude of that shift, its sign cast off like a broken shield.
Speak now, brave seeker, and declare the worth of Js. 19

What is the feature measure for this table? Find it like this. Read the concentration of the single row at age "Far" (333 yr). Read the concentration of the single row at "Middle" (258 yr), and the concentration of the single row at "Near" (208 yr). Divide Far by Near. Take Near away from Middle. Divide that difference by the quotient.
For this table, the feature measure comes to 16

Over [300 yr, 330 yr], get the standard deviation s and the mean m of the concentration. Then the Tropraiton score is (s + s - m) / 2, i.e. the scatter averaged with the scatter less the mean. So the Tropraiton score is -137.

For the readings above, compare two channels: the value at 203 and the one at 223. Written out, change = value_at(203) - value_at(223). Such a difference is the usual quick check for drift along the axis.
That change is 34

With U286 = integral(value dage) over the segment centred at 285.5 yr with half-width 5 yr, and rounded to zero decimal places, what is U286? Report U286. 2827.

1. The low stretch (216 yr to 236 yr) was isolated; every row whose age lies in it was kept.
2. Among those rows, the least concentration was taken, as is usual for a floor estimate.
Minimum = 191.7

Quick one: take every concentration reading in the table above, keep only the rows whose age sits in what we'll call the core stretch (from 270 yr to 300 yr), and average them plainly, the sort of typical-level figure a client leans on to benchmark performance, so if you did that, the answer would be 285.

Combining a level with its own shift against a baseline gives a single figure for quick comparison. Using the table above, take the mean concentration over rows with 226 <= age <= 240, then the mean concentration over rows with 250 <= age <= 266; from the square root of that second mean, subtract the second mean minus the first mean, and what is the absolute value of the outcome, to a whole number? 59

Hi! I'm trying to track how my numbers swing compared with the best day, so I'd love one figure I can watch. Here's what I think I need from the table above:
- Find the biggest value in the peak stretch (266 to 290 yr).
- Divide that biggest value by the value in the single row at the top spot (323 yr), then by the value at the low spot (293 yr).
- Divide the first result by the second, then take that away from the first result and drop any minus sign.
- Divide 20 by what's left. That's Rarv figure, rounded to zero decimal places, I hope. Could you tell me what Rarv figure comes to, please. 2866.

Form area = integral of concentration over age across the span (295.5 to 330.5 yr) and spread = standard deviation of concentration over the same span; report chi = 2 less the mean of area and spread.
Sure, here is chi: -4976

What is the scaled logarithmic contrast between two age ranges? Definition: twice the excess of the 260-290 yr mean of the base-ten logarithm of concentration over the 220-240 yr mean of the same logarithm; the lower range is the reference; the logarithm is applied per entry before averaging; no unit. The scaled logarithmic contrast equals 0.17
